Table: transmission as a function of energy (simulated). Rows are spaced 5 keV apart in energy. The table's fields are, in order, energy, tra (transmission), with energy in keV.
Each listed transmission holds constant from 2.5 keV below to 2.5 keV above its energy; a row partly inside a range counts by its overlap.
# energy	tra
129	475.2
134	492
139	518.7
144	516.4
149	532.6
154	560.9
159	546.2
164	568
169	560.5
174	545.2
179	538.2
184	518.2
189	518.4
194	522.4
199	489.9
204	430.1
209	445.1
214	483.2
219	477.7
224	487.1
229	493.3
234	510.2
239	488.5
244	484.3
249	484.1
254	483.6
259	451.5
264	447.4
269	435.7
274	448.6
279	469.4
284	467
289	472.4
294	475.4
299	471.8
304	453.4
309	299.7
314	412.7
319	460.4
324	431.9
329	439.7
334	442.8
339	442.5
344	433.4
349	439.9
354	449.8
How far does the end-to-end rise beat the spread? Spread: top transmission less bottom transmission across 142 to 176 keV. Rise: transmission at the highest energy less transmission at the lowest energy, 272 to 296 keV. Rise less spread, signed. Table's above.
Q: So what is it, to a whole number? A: -25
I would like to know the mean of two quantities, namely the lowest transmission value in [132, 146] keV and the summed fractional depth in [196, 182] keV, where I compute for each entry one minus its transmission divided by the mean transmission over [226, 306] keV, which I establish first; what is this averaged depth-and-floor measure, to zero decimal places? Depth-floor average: 246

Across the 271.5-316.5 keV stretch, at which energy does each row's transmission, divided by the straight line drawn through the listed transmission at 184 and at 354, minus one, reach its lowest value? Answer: 309 keV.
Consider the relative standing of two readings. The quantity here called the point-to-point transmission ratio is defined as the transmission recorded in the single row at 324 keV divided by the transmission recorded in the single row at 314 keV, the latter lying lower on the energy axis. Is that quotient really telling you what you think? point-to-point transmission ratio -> 1.05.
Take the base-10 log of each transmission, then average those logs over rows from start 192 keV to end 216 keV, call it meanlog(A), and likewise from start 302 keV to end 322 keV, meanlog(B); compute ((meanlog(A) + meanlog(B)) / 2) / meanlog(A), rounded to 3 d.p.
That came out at 0.987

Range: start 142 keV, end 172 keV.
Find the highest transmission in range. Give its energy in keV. 164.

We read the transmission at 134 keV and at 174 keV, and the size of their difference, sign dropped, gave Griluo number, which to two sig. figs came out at 53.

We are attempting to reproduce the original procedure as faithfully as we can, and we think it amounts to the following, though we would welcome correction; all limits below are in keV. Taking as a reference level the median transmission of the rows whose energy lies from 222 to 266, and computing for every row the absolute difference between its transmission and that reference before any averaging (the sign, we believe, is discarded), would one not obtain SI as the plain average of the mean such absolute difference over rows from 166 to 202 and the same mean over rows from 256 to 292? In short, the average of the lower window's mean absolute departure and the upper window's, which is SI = 36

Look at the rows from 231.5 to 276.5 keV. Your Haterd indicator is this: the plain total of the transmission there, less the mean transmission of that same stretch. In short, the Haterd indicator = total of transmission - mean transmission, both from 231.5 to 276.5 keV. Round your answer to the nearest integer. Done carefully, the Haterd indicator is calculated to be 3763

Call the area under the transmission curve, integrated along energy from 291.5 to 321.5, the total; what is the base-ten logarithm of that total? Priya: 4.1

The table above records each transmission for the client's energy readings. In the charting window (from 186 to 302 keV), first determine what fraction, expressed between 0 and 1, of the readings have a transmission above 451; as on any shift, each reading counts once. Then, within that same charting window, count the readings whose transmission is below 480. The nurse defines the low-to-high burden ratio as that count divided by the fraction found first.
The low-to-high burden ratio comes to 15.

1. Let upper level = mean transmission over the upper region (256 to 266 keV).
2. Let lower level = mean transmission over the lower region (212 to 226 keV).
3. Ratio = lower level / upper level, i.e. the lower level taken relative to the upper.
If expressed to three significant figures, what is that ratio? 1.07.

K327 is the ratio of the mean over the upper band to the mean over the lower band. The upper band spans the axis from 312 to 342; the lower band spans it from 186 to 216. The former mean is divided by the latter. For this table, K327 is 0.910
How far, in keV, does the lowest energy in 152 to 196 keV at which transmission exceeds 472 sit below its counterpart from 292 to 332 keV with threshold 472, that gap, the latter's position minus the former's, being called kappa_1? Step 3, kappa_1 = 140 keV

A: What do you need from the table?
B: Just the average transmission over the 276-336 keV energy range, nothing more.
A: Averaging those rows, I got 441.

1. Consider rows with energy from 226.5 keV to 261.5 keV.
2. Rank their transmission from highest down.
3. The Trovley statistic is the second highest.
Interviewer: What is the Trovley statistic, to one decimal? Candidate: 493.3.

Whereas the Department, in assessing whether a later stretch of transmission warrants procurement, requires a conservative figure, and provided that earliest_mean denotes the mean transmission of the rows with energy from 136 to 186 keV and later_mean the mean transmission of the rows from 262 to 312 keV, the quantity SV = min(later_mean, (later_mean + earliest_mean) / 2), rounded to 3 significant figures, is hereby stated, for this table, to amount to 444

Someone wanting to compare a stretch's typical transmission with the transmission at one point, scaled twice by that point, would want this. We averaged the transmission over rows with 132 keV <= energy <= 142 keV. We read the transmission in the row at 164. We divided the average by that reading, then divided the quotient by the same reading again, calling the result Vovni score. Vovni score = 0.0016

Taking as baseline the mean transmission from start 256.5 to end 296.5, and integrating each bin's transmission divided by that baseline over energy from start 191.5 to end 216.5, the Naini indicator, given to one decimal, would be 25.9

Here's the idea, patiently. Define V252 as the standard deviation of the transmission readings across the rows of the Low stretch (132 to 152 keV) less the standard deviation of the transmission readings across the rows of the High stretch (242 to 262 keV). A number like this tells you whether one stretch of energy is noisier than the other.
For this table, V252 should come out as 1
